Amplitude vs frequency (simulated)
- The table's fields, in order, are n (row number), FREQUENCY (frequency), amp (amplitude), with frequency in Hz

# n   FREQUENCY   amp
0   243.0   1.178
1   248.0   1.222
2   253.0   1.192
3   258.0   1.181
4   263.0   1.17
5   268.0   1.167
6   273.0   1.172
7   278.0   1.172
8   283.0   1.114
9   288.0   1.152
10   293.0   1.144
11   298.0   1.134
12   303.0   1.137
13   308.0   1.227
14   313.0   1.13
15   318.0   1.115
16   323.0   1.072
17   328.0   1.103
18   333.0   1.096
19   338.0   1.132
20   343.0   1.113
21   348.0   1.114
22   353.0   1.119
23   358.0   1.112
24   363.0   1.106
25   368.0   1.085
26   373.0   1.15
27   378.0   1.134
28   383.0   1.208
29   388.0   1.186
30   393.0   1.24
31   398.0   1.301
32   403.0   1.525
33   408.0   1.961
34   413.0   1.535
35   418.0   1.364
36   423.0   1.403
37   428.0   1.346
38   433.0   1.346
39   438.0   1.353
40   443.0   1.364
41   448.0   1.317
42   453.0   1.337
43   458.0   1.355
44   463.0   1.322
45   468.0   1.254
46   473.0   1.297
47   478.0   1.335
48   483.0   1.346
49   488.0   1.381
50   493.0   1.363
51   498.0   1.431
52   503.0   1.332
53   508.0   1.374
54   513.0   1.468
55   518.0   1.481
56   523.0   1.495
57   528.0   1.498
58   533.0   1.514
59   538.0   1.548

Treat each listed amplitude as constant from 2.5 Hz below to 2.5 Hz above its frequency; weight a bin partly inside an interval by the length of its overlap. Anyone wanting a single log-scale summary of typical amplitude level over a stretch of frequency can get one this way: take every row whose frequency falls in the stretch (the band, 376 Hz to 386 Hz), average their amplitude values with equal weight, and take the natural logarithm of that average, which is 0.16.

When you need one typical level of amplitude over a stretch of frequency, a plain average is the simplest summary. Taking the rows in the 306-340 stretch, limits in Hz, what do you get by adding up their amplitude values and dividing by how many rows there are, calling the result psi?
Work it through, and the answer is 1.12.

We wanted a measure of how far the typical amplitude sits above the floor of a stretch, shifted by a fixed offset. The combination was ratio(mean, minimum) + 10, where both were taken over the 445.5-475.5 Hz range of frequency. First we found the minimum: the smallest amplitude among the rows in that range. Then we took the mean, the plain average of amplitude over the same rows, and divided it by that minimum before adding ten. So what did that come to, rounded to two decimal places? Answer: 11.05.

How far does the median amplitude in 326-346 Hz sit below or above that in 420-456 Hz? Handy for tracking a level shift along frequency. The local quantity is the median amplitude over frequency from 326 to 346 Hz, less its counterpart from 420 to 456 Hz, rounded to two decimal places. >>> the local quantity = -0.24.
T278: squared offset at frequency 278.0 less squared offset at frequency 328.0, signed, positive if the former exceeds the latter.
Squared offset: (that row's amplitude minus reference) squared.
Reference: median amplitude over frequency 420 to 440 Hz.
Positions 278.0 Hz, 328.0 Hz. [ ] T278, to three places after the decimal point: -0.029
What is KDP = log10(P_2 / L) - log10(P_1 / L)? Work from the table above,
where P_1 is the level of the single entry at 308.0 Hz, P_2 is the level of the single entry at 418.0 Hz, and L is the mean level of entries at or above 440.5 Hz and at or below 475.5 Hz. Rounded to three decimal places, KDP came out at 0.046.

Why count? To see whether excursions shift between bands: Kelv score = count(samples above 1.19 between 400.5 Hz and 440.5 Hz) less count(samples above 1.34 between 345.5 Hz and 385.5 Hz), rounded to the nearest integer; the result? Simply 8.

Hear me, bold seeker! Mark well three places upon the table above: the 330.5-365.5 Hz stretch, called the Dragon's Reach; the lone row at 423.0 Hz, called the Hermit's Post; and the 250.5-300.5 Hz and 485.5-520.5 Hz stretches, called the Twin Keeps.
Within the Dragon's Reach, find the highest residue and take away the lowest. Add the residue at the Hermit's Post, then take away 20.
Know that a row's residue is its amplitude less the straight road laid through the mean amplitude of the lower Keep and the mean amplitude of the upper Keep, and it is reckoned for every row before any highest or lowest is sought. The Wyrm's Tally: -19.9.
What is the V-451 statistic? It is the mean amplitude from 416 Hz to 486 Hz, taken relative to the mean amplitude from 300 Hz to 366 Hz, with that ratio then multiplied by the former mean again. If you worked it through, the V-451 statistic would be 1.60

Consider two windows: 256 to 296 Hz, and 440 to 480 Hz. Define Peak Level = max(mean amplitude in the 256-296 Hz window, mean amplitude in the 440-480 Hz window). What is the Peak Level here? 1.323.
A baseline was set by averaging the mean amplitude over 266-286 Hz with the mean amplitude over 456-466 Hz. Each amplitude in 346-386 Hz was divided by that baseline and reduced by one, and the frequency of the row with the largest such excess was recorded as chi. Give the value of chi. 383.0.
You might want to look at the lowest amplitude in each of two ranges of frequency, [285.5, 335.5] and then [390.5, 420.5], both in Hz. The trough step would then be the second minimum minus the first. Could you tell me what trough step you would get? 0.168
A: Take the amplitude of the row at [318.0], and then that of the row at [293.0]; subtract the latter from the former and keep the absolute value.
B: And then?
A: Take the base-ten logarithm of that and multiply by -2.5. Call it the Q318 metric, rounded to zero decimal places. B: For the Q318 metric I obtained 4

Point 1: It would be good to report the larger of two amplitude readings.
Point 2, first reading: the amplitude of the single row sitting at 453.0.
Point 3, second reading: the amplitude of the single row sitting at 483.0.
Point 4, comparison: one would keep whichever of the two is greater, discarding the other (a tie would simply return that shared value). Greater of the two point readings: 1.35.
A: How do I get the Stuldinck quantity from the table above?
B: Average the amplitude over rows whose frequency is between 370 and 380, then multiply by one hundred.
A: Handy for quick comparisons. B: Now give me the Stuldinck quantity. 114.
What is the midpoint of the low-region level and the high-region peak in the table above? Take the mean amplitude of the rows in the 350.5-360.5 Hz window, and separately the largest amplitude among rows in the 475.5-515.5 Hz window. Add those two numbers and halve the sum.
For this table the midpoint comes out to 1.29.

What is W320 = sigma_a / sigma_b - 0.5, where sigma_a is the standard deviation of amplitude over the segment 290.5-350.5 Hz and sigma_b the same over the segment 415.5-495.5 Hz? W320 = 0.6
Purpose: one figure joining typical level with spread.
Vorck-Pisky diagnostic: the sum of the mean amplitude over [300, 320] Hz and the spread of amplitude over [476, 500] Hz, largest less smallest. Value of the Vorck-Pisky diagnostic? 1.25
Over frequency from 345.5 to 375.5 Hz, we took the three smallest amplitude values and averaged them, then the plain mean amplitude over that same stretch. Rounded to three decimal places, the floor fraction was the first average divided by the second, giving 0.988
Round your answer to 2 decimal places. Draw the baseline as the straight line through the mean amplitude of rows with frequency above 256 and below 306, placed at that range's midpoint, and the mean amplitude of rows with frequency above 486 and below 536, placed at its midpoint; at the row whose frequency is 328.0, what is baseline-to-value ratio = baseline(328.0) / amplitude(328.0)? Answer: 1.10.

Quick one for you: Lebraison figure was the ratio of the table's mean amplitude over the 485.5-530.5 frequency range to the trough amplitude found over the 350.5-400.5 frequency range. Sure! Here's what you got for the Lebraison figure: 1.31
